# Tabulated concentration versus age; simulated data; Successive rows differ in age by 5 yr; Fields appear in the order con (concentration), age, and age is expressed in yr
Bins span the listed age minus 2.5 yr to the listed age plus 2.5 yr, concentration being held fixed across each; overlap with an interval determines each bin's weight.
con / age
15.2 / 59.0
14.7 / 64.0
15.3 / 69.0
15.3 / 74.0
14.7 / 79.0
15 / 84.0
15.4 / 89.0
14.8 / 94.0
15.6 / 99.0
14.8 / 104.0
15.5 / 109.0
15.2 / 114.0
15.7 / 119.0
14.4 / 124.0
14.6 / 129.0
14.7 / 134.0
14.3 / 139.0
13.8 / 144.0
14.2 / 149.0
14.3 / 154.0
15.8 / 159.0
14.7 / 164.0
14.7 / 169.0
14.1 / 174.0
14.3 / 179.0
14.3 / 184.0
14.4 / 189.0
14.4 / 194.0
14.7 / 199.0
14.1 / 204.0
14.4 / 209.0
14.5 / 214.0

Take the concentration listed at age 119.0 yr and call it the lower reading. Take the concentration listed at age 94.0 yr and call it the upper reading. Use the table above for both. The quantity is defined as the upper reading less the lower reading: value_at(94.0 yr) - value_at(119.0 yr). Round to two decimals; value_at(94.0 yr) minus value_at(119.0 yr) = -0.90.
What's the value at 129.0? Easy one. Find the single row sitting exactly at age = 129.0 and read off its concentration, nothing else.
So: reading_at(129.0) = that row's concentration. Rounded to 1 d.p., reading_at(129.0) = 14.6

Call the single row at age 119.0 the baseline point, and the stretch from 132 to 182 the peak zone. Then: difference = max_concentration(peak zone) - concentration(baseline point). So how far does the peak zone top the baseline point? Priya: 0.10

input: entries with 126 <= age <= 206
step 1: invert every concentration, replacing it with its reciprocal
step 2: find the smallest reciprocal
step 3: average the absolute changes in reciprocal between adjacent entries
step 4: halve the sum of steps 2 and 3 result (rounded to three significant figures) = 0.0326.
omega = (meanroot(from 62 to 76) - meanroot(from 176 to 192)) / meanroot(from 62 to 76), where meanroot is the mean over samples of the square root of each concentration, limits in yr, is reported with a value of 0.026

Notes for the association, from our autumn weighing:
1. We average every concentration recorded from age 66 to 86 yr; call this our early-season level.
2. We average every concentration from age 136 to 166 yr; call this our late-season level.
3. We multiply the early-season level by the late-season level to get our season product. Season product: 219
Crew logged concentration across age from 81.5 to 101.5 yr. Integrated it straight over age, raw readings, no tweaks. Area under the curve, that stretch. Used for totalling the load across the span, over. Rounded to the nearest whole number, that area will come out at 304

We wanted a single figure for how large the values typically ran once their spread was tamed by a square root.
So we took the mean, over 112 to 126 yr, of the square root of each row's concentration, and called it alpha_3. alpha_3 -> 3.89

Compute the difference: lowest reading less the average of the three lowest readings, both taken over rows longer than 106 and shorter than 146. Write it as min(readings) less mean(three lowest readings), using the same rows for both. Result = -0.37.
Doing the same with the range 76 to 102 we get -0.13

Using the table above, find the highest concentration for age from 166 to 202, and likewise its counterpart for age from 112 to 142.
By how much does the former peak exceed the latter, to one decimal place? -1.0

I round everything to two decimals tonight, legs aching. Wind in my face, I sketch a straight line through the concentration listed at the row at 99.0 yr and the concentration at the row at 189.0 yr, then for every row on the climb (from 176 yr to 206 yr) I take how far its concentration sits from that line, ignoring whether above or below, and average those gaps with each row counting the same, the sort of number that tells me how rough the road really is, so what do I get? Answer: 0.17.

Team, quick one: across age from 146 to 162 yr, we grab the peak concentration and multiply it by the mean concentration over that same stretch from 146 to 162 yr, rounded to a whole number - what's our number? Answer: 233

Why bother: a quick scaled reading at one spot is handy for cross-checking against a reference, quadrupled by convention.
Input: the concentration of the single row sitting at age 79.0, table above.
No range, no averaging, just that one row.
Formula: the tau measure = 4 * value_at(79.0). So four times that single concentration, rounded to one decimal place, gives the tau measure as 58.8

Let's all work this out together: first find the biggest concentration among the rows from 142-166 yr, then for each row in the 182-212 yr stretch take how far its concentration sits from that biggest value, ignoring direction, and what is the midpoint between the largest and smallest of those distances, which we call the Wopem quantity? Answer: 1.40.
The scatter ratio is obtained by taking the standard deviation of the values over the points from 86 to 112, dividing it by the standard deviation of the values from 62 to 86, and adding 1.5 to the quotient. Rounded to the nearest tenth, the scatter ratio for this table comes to 2.8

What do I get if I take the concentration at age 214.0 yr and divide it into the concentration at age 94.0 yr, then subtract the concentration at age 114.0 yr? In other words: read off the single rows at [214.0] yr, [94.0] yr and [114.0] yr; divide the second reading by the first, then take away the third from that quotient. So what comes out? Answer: -14.2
